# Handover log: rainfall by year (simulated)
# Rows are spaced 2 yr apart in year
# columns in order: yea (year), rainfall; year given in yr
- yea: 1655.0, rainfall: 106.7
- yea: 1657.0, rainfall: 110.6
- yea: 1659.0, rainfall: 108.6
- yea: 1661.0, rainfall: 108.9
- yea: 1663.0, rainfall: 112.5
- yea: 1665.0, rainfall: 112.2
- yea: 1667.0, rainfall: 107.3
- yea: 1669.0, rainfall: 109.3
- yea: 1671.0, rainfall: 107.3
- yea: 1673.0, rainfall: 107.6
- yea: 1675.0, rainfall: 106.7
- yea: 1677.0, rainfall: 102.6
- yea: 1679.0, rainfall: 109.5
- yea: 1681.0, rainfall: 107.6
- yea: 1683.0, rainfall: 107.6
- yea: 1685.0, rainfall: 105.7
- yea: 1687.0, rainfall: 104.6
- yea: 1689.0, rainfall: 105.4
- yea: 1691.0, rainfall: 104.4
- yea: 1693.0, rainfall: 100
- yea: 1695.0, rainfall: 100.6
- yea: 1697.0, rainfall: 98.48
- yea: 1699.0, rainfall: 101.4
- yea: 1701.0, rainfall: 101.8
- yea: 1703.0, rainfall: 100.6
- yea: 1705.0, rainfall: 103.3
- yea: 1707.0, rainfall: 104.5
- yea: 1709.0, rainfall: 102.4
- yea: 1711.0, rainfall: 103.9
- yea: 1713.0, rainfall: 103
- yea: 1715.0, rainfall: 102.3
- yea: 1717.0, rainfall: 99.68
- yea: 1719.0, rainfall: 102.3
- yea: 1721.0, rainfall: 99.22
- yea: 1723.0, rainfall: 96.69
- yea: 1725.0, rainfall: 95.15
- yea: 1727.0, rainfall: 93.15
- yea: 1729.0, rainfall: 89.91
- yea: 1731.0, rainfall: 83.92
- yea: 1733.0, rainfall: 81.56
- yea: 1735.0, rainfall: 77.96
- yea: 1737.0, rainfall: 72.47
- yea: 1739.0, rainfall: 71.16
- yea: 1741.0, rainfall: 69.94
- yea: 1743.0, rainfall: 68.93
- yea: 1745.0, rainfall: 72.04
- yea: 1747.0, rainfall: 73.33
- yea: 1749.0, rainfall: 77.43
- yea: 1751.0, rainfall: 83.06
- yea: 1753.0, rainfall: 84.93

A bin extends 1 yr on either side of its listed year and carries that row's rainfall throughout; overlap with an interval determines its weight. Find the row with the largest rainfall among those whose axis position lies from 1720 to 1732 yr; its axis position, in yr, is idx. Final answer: 1721.0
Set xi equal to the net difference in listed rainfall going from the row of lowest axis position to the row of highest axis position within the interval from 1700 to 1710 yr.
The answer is 1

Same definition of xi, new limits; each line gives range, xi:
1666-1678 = -5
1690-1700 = -3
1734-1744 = -9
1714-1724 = -6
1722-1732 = -13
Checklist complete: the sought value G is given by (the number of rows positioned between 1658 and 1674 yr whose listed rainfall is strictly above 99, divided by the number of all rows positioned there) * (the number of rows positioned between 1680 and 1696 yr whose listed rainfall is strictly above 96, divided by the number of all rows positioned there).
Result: 1.00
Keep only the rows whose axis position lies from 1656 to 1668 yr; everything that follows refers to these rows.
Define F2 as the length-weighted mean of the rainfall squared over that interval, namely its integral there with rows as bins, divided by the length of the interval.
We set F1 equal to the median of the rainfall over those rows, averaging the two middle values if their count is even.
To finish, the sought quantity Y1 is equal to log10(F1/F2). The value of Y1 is -2.04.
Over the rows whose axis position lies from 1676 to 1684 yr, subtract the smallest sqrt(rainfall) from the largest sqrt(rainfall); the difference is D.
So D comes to 0.34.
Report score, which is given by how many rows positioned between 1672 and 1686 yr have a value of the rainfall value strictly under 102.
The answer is 0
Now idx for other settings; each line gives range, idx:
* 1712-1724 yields 1713.0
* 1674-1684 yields 1679.0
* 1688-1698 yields 1689.0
